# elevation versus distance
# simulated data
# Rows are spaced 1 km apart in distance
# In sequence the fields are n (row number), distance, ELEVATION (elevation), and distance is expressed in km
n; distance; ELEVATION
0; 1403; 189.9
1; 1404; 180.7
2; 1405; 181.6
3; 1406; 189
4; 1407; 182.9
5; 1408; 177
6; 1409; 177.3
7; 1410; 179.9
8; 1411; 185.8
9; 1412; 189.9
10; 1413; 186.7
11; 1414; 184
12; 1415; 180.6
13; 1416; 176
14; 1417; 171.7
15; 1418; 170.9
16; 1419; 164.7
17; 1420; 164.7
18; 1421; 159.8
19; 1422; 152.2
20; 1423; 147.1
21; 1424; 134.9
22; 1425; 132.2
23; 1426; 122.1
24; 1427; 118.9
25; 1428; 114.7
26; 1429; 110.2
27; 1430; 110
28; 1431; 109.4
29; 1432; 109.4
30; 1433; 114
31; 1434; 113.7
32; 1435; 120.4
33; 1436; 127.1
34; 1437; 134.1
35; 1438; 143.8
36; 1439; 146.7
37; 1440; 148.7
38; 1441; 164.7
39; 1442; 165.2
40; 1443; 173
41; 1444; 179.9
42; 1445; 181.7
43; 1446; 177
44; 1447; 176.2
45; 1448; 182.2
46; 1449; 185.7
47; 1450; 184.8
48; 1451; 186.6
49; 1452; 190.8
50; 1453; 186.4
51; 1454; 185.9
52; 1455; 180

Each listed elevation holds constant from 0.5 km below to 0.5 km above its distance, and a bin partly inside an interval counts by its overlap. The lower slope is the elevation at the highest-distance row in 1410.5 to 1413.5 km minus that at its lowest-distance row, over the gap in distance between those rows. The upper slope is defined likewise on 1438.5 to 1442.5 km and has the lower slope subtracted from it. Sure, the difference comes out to 5.7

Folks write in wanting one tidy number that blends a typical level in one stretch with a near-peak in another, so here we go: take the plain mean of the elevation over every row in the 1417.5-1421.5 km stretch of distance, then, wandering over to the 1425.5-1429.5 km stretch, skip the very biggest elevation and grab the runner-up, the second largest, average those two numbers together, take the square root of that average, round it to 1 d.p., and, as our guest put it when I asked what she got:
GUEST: 11.9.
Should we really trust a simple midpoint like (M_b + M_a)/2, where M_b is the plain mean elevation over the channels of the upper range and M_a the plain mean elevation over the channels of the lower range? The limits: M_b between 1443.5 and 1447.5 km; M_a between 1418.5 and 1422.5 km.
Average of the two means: 170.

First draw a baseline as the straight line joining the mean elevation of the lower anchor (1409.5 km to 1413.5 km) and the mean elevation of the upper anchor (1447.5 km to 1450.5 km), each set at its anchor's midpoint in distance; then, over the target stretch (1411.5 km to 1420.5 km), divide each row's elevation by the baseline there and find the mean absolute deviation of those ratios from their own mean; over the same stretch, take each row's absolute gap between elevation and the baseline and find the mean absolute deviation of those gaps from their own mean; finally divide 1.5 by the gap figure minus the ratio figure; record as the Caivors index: 0.23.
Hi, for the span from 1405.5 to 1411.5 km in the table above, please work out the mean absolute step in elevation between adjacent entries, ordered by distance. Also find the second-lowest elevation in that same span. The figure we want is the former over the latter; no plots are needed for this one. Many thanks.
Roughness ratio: 0.023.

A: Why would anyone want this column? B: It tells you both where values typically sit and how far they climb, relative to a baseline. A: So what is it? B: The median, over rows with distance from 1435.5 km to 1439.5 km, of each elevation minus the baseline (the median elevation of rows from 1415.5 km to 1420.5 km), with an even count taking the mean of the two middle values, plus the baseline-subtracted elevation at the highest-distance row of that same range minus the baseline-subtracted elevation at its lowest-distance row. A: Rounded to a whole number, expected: -12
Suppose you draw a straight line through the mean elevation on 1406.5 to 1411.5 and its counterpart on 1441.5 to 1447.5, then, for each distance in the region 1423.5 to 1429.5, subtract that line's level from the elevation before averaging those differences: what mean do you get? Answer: -56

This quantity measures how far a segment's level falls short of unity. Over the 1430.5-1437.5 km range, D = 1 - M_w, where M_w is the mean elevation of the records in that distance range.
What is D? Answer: -117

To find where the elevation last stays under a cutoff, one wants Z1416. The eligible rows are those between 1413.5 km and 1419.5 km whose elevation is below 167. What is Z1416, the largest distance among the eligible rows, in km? 1419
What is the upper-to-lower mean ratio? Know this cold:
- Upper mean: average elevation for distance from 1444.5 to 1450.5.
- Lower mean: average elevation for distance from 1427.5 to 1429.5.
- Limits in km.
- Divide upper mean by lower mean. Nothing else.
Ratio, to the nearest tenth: 1.6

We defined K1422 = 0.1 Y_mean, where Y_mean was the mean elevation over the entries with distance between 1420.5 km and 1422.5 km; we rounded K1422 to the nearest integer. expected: 16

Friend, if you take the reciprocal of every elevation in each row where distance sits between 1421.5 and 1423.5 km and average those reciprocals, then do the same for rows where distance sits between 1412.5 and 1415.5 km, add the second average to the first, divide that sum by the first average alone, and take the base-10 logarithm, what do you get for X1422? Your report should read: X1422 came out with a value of 0.26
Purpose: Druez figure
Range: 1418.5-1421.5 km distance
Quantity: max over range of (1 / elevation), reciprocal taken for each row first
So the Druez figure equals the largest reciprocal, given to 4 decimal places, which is 0.0063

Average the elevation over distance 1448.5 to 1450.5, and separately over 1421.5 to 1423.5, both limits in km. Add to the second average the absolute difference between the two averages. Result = 185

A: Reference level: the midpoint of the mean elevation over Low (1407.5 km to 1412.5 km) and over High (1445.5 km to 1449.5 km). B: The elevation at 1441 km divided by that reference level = 0.91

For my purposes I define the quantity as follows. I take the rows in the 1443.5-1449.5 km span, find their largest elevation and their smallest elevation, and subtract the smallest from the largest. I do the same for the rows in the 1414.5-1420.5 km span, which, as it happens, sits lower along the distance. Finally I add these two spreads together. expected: 25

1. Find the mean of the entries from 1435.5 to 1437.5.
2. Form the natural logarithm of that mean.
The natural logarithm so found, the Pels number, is 4.87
